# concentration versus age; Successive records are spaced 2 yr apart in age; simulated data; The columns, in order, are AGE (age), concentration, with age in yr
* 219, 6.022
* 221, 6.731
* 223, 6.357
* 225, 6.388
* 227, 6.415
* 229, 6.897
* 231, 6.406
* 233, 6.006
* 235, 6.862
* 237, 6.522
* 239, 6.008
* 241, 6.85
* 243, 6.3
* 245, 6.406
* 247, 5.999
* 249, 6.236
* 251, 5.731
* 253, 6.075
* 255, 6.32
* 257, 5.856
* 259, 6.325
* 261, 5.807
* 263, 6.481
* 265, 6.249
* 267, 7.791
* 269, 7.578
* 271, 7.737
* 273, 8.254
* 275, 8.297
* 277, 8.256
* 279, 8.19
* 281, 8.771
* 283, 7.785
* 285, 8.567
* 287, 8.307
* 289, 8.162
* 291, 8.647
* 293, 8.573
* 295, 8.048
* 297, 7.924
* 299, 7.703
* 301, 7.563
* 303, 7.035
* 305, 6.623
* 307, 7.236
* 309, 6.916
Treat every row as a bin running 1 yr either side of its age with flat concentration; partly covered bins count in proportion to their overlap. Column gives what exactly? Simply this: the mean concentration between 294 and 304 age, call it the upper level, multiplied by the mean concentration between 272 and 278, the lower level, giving 63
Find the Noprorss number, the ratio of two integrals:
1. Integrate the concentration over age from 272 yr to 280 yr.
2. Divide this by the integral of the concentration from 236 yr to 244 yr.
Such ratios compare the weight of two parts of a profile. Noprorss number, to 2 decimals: 1.28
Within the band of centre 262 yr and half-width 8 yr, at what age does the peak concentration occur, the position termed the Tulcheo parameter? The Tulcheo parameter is 267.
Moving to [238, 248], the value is 241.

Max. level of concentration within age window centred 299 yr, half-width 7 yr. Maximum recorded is 8.573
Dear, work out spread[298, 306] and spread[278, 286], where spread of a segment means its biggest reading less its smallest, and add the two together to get 2.1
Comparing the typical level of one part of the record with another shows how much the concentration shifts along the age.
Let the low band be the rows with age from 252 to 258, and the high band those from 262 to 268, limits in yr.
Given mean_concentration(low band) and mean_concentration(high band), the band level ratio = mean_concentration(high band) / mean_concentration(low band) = 1.12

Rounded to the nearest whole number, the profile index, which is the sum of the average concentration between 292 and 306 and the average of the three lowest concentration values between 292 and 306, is 15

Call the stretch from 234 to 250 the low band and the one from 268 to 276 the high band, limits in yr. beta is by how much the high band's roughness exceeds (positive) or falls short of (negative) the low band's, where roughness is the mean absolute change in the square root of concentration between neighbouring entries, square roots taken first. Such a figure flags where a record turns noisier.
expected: -0.042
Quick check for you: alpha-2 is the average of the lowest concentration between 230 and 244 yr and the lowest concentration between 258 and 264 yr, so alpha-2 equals 5.91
